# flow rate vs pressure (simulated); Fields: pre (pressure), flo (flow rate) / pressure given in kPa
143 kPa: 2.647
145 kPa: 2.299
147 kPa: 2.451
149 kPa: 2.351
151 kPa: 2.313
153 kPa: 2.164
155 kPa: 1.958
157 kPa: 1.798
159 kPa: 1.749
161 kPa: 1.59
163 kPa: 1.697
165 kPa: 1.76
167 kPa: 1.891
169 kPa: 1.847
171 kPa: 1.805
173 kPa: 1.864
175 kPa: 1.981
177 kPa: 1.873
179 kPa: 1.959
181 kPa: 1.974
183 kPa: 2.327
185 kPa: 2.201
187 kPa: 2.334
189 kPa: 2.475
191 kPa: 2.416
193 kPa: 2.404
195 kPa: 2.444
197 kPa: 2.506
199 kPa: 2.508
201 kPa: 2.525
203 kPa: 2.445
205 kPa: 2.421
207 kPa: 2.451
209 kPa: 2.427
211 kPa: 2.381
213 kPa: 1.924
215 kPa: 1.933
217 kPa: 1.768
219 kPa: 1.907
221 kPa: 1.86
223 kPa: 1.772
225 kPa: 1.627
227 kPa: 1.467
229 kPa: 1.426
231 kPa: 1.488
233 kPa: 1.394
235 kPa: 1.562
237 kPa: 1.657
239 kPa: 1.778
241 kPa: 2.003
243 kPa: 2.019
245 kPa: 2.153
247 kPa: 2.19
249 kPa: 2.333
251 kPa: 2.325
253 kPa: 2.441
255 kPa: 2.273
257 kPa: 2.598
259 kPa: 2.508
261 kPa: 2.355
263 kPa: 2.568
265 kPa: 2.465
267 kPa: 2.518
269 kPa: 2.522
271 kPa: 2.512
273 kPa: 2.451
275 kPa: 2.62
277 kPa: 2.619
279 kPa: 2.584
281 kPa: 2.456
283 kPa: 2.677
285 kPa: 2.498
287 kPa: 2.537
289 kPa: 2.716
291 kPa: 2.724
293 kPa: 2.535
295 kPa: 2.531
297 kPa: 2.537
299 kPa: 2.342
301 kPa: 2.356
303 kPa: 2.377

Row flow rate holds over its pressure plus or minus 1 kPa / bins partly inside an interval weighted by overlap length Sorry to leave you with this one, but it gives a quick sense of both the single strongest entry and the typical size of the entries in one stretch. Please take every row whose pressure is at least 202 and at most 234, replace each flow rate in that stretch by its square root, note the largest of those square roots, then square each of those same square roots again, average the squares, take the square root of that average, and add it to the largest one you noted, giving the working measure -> 2.95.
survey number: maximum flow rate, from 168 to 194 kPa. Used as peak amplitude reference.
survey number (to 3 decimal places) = 2.475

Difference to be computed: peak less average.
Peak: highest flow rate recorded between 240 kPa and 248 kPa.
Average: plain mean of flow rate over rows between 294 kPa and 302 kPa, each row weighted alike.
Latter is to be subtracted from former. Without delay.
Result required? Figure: -0.25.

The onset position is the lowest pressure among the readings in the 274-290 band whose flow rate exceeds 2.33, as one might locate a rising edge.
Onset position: 275 kPa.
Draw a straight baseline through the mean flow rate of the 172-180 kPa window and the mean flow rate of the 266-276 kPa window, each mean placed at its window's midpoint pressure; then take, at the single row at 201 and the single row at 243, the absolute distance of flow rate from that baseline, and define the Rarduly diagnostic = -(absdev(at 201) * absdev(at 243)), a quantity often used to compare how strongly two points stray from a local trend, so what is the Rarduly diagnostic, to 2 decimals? -0.15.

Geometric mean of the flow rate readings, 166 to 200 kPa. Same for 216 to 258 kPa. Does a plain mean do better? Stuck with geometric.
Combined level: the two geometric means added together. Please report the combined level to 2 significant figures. 4.0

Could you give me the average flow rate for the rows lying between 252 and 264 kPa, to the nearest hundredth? 2.46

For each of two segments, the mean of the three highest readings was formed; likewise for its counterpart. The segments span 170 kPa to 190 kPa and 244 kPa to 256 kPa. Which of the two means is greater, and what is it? 2.38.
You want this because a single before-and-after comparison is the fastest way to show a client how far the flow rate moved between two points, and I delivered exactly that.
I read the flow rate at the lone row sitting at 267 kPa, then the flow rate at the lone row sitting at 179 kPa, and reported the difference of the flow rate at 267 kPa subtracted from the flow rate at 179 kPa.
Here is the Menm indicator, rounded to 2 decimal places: -0.56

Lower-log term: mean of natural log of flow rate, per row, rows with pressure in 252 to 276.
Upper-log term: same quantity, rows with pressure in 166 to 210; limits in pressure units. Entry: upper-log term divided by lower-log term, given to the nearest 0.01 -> 0.87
